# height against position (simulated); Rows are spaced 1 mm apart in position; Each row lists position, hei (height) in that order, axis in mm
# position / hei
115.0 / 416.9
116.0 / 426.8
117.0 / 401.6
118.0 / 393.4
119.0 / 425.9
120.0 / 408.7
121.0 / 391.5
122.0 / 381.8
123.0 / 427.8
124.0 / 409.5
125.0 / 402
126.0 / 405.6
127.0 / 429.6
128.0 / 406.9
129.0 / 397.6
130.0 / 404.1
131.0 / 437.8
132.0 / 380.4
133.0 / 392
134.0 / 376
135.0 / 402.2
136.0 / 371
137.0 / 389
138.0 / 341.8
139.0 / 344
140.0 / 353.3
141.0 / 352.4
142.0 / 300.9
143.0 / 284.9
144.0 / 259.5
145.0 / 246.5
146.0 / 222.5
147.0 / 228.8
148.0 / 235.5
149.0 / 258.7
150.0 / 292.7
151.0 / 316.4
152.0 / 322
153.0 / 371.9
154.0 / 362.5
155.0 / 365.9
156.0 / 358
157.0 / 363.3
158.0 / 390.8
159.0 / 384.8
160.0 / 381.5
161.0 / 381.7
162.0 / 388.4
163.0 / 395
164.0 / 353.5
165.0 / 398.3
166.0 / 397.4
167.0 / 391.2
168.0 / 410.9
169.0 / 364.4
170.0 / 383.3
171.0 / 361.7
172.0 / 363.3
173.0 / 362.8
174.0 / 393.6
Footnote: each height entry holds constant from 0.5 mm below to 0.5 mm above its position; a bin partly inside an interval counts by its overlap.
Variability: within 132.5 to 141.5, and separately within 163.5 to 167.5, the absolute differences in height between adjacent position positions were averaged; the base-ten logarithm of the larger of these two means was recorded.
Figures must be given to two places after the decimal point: 1.28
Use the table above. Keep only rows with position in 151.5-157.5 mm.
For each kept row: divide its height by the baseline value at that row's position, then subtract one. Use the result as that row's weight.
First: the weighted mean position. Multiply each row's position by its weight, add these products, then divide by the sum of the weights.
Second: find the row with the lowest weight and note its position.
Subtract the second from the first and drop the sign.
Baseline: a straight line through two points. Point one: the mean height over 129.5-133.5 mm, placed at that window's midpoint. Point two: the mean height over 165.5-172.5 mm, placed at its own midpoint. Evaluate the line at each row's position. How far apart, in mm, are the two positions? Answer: 2.0 mm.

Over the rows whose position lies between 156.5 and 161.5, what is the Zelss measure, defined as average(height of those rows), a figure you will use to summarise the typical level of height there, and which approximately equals 380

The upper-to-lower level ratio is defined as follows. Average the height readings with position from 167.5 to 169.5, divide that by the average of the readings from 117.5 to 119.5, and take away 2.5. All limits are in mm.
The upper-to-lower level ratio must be -1.55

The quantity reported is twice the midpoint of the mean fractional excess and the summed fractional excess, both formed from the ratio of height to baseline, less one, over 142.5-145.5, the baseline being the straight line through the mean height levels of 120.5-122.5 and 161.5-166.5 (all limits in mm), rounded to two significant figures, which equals -1.3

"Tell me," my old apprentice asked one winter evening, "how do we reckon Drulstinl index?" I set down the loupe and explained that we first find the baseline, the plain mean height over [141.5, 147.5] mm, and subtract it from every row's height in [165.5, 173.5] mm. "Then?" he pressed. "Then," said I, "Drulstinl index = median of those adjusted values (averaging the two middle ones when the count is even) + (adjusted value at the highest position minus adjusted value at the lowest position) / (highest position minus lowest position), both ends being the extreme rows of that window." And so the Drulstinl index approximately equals 112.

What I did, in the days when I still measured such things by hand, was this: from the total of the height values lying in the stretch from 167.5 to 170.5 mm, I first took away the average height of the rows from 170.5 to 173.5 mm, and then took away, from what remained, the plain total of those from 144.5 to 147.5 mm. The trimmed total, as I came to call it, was 98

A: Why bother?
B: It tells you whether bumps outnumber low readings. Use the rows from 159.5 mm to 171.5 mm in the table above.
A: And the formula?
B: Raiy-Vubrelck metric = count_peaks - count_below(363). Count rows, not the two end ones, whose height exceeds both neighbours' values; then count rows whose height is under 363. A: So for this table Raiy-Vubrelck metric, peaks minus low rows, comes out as 2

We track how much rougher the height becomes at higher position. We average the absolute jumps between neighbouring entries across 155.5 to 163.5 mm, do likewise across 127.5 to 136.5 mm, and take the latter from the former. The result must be -16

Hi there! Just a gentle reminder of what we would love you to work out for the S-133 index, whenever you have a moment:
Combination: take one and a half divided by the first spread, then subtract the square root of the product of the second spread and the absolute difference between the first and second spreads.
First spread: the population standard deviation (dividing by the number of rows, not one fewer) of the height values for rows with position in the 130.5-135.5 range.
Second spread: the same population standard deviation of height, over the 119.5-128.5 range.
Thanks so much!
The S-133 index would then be -10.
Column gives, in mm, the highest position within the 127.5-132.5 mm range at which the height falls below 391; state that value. 132.0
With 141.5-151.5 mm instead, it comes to 151.0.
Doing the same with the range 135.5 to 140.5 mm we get 140.0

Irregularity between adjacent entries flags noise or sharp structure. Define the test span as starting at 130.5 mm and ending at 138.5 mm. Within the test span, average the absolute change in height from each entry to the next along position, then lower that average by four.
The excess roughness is 25.7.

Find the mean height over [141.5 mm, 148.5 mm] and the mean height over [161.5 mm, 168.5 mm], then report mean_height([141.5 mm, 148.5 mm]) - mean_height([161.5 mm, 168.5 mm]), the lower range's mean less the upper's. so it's -137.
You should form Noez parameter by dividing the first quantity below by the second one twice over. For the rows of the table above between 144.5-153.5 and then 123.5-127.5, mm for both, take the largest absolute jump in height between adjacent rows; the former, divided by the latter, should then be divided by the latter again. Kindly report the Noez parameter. 0.087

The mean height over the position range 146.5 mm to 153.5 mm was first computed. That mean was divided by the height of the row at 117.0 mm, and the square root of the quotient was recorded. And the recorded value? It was 0.85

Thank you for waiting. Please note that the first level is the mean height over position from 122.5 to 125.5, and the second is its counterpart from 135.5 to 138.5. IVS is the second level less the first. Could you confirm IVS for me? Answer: -46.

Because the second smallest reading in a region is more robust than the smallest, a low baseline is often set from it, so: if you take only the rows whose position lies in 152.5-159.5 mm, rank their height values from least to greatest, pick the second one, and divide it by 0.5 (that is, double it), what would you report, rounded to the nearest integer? 725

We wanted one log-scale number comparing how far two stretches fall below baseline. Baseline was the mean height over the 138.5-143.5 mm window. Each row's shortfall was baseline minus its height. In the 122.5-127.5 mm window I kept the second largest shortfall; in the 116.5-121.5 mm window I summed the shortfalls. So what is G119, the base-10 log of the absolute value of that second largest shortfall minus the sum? 2.49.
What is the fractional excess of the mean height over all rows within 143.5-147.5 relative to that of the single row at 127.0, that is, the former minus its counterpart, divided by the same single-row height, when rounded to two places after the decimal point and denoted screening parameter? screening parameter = -0.44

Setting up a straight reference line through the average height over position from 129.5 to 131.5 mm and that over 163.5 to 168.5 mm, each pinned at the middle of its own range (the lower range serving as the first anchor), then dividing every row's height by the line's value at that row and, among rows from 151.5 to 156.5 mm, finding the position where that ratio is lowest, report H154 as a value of 152.0 mm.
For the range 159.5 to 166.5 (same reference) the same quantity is 164.0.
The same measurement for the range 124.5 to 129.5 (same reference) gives 129.0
